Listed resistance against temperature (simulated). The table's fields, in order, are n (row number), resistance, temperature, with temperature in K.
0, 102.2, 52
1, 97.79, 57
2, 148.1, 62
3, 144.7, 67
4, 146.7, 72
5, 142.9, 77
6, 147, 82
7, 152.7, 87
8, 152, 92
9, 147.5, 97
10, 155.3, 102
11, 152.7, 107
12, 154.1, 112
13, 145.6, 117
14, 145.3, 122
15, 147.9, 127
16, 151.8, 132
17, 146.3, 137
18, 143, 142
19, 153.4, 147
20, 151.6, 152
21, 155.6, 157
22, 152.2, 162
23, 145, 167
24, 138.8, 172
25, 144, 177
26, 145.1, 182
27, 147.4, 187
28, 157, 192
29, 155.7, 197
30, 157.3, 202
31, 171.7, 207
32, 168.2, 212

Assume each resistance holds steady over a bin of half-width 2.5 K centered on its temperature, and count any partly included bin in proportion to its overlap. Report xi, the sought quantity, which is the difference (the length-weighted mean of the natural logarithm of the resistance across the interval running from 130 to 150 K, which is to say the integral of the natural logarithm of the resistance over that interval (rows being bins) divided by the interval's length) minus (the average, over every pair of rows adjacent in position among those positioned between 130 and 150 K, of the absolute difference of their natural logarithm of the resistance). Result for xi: 4.96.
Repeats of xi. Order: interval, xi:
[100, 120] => 4.99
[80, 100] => 4.99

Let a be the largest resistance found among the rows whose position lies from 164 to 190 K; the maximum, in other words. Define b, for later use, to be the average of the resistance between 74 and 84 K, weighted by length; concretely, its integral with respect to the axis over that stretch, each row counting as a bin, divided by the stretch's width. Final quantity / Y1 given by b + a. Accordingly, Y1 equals 292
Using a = 147.4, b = 145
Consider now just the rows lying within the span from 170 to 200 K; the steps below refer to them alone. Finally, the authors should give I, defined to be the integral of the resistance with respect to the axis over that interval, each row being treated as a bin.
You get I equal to 4449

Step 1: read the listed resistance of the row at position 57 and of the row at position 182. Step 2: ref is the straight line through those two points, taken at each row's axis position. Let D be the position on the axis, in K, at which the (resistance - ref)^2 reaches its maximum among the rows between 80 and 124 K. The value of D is 87 K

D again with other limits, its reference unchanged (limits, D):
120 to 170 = 132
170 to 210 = 207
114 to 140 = 132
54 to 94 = 62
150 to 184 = 157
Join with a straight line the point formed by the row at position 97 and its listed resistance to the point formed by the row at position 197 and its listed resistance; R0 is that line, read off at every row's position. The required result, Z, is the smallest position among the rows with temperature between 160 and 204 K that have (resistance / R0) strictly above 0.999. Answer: 192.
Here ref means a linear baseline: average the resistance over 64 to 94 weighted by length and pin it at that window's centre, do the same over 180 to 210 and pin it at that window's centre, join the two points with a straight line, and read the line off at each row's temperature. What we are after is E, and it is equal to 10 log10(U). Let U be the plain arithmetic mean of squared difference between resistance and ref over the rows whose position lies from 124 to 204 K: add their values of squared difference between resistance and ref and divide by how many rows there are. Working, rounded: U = 47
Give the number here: 17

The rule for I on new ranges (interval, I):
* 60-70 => 1463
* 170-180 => 1417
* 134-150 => 2365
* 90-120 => 4533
